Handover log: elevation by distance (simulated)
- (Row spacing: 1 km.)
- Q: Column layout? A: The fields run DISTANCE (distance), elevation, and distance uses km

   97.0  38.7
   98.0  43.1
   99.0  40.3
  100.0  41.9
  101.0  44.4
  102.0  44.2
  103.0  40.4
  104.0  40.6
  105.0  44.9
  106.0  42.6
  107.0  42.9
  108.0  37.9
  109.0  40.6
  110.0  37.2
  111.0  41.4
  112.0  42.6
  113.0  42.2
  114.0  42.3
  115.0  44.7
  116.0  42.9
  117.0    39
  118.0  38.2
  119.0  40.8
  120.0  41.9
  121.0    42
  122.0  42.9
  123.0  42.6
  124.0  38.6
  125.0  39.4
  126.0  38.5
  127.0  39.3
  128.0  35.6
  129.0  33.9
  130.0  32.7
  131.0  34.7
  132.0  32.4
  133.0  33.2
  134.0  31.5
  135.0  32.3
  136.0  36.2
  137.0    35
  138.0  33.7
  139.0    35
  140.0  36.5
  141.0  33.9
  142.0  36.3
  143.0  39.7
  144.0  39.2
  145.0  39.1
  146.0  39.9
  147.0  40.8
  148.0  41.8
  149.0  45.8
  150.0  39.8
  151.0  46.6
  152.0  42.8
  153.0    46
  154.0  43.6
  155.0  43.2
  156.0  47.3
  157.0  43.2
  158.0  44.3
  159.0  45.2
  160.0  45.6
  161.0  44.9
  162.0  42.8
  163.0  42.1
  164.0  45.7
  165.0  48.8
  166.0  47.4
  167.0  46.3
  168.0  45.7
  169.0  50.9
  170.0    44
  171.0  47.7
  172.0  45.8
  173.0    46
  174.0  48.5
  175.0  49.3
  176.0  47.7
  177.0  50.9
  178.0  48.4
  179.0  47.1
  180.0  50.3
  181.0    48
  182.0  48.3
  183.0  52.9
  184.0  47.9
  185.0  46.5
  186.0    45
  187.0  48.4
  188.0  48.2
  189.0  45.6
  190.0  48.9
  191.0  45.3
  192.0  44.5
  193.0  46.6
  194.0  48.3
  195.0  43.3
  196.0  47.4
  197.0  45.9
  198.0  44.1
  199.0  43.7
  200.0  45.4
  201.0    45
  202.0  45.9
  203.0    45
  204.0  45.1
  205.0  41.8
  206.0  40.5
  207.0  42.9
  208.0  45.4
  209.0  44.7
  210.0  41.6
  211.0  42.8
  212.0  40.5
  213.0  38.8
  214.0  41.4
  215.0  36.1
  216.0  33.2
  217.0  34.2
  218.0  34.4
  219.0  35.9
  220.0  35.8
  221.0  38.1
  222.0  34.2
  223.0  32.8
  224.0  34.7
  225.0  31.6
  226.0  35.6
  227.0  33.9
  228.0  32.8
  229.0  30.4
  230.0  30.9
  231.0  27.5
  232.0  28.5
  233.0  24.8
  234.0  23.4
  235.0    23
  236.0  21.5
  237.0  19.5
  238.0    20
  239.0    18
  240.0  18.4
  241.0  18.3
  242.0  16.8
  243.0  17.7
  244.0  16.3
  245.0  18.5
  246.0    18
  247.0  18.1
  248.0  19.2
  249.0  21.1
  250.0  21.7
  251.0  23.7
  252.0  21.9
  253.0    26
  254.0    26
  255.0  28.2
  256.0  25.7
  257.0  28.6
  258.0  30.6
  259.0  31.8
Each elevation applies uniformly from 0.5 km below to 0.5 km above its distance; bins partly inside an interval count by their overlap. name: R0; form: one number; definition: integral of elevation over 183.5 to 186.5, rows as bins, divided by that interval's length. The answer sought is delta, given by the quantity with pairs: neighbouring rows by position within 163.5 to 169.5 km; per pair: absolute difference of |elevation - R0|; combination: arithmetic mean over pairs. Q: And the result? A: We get 1.6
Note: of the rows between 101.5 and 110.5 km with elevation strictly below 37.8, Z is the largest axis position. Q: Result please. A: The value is 110.0 km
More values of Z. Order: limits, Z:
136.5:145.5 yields 142.0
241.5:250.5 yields 250.0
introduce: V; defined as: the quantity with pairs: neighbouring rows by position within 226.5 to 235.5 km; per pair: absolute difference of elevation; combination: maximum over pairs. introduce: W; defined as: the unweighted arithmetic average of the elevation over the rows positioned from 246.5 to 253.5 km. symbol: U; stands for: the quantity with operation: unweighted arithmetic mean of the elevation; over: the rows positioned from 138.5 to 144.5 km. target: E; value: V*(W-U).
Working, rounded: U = 37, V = 3.7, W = 22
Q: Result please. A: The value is -56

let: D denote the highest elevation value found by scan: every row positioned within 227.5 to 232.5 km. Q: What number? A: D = 32.8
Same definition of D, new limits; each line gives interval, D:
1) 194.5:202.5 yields 47.4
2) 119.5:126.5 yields 42.9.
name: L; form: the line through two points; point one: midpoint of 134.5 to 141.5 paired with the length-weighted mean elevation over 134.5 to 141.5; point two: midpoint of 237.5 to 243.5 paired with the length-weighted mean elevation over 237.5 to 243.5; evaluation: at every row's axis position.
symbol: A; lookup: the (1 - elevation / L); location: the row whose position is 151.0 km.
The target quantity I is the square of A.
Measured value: 0.19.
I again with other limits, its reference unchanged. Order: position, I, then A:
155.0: 0.12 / -0.4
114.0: 0.01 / -0.1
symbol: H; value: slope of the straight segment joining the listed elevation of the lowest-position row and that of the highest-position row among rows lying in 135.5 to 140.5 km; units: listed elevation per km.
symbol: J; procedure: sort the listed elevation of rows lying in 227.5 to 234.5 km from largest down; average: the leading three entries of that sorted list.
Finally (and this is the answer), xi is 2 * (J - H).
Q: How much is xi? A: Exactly 63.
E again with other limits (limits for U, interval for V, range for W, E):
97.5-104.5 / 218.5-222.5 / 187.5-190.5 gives 21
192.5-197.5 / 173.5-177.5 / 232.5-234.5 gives -71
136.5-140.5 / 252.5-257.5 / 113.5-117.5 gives 21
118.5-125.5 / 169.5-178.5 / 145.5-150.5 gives 2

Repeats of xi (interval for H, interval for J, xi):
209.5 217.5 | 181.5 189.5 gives 102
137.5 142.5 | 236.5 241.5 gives 37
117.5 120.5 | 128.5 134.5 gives 64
